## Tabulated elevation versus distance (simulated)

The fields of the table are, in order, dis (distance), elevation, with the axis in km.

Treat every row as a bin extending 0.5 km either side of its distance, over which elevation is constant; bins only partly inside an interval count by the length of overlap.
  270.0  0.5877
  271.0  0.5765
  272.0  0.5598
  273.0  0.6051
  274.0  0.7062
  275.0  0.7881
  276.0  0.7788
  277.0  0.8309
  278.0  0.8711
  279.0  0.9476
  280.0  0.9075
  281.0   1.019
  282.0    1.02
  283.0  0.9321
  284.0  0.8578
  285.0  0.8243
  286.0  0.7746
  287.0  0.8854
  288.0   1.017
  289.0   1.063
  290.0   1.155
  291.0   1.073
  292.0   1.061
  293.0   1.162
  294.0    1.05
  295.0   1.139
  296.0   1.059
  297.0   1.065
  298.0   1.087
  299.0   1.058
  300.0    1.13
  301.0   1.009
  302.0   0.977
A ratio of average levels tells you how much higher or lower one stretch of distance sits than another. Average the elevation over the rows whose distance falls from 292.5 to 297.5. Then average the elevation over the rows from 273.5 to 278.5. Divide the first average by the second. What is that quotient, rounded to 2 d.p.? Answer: 1.38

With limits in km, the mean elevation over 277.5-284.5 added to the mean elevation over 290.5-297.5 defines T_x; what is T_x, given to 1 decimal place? 2.0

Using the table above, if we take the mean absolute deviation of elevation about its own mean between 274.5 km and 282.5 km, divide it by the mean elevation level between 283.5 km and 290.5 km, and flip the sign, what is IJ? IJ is -0.083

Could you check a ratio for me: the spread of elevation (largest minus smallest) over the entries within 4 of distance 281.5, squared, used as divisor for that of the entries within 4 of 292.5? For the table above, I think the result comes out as 2.9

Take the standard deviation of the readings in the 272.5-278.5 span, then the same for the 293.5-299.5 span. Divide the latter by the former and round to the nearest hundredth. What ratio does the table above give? 0.35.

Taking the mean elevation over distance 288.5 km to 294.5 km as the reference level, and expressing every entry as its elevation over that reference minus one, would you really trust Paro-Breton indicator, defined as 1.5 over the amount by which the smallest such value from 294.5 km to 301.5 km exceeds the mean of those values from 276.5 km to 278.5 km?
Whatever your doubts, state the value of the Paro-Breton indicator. 10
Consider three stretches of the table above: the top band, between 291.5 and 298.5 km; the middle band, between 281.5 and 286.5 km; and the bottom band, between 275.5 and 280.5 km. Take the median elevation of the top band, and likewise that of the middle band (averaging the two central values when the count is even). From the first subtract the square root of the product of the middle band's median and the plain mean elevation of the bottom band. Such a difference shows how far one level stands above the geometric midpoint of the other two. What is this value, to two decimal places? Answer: 0.20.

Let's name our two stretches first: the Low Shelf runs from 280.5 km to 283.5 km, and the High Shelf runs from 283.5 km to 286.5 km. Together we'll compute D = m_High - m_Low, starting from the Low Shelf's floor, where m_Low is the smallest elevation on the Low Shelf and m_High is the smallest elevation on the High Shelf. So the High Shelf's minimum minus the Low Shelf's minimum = -0.16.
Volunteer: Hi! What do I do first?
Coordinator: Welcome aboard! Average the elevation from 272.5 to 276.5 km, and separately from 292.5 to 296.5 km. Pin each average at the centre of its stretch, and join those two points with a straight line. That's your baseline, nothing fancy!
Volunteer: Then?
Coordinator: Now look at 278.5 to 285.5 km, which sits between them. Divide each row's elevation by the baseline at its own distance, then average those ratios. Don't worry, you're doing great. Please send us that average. 1.08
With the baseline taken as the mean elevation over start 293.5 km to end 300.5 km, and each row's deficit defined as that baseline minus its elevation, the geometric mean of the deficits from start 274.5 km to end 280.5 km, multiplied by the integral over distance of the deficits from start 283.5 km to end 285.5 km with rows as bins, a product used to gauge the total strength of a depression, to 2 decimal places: 0.11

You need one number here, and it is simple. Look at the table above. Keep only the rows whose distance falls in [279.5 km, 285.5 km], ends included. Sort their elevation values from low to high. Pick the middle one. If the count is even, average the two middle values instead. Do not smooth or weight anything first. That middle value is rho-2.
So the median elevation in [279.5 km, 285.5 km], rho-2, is 0.92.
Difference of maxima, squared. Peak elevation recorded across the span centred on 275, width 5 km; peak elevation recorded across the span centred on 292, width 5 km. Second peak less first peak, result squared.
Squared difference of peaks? 0.11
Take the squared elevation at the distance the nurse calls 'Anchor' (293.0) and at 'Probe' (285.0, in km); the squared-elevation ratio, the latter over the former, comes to 0.50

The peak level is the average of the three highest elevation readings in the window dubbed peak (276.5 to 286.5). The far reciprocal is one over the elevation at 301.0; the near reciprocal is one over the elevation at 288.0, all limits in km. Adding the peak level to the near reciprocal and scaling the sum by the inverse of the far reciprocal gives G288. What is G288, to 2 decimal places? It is 2.00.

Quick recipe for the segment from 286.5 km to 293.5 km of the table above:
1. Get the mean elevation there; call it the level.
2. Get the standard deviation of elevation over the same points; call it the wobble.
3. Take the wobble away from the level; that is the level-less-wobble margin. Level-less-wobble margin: 0.97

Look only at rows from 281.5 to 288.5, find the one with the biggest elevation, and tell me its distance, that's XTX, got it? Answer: 282.0 km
